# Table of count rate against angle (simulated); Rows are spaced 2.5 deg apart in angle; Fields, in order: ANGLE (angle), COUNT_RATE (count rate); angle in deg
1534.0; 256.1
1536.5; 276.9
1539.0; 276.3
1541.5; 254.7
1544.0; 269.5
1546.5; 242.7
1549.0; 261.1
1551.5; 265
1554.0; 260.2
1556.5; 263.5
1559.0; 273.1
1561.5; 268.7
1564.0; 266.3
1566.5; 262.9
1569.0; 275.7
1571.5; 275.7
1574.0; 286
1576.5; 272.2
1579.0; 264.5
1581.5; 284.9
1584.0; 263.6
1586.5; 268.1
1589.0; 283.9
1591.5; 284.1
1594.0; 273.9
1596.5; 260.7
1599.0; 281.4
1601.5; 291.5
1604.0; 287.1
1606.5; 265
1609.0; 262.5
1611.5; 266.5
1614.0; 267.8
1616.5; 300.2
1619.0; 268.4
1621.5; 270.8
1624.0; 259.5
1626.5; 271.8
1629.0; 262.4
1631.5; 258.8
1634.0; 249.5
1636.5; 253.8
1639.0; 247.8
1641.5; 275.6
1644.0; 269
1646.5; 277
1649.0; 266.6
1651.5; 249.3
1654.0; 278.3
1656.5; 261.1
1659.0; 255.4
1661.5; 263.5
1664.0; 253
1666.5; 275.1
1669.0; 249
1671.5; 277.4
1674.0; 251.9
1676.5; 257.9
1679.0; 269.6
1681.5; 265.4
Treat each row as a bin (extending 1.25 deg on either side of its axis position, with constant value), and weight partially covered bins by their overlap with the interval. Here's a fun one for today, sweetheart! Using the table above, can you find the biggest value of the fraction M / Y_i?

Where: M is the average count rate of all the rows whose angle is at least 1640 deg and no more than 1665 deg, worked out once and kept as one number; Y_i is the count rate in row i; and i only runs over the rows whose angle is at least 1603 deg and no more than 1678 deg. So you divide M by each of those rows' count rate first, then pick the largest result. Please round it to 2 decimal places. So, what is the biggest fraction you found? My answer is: 1.07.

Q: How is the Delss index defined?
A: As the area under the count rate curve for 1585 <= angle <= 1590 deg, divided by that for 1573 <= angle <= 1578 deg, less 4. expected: -3.01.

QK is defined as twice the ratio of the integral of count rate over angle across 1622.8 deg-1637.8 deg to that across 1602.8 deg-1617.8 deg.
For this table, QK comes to 1.89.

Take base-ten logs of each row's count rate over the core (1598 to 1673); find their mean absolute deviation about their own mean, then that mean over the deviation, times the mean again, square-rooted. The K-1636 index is 19.0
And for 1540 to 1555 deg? 22.5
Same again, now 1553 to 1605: 21.3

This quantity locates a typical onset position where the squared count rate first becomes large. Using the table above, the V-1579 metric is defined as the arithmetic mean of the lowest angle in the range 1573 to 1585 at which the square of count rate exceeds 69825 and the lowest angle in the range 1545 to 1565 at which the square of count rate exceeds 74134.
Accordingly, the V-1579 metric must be 1566.5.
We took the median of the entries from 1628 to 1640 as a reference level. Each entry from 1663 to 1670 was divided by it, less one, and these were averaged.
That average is 0.02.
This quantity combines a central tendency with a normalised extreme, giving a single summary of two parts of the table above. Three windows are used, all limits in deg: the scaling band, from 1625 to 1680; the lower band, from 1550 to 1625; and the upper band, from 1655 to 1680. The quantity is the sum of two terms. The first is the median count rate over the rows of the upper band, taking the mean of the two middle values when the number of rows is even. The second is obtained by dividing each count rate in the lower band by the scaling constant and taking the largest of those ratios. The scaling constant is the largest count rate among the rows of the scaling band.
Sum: 261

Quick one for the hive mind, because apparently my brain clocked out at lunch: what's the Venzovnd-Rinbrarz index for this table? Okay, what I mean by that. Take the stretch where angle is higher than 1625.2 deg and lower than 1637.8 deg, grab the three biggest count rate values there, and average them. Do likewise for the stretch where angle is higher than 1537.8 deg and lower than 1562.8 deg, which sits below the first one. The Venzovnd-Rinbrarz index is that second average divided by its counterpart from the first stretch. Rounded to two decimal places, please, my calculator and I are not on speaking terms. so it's 1.03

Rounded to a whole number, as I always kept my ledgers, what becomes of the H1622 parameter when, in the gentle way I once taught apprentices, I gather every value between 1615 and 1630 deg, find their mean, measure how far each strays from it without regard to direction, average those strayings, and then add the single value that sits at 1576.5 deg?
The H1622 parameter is 282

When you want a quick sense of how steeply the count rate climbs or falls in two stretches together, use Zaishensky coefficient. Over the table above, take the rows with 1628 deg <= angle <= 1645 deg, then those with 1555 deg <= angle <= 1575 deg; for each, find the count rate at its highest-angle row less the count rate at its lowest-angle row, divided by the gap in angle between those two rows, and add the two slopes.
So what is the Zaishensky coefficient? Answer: 1.7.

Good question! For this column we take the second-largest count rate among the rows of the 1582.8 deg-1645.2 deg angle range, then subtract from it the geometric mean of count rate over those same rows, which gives 22.0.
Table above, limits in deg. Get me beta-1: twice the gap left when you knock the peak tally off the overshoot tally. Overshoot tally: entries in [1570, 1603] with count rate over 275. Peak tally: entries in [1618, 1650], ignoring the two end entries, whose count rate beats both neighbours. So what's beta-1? 4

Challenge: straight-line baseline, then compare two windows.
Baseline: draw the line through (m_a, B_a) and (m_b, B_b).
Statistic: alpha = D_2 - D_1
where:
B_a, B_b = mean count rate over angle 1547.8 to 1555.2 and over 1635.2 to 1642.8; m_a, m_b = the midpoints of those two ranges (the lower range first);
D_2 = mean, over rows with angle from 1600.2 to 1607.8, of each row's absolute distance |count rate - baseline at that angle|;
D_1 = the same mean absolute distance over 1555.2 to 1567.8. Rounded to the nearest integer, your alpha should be 16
